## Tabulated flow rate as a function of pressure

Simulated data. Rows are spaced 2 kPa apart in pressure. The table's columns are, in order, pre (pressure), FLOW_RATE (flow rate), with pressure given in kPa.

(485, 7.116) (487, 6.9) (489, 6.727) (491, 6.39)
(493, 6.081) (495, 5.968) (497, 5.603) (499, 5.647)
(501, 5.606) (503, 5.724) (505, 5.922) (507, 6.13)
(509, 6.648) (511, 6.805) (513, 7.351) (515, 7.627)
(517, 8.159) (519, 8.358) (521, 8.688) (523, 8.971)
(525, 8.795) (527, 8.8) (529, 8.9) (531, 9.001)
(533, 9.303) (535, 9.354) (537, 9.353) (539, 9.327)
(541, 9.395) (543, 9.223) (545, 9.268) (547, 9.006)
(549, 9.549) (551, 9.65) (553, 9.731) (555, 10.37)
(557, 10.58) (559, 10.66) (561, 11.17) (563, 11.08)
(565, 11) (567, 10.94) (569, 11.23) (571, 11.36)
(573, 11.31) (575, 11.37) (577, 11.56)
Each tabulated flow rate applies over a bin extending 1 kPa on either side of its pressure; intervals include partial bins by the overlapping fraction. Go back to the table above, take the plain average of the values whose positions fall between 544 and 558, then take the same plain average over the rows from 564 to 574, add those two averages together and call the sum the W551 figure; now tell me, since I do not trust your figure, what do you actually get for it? 20.9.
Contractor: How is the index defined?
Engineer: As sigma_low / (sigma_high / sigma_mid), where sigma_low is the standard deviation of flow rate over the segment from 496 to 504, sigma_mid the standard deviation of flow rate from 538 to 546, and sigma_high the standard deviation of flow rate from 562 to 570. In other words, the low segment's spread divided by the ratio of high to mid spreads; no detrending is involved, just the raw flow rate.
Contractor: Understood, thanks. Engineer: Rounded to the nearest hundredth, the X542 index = 0.03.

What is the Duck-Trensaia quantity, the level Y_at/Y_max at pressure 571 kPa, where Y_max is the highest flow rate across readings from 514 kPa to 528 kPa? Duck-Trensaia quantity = 1.27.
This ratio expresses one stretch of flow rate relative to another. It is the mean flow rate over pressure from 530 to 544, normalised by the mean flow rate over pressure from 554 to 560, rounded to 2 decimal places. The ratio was 0.88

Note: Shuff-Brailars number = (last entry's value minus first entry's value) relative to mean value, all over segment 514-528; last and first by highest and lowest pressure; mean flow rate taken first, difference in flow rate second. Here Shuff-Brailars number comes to 0.14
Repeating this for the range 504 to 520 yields 0.34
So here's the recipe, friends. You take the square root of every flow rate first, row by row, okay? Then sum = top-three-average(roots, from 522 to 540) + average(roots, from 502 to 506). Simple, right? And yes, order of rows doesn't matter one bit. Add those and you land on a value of 5.47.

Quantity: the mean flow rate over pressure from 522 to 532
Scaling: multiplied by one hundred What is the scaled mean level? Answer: 889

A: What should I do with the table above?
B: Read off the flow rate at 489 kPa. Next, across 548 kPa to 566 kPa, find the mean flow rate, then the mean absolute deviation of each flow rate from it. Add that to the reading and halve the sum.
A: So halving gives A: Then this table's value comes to 3.63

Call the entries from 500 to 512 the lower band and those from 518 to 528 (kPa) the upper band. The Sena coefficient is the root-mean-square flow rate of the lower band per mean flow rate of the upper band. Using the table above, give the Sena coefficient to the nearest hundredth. 0.71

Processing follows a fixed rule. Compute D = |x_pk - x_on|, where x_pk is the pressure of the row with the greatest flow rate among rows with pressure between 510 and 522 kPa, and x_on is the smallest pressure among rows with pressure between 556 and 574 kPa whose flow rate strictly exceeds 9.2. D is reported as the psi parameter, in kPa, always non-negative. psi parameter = 36 kPa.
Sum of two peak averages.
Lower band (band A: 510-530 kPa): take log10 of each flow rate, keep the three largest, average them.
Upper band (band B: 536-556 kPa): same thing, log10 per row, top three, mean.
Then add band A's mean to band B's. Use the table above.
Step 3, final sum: 1.95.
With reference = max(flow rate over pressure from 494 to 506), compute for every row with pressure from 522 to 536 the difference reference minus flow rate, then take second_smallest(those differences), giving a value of -3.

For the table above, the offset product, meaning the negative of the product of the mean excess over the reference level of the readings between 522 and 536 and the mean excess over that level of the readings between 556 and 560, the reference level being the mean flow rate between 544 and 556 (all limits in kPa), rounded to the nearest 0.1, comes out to 0.6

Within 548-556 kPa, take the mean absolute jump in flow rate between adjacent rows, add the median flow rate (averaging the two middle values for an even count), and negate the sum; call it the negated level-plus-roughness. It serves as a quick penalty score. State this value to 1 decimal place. -10.0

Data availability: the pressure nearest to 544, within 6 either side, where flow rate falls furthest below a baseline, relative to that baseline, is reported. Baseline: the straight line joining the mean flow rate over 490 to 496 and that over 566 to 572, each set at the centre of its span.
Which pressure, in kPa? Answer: 547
